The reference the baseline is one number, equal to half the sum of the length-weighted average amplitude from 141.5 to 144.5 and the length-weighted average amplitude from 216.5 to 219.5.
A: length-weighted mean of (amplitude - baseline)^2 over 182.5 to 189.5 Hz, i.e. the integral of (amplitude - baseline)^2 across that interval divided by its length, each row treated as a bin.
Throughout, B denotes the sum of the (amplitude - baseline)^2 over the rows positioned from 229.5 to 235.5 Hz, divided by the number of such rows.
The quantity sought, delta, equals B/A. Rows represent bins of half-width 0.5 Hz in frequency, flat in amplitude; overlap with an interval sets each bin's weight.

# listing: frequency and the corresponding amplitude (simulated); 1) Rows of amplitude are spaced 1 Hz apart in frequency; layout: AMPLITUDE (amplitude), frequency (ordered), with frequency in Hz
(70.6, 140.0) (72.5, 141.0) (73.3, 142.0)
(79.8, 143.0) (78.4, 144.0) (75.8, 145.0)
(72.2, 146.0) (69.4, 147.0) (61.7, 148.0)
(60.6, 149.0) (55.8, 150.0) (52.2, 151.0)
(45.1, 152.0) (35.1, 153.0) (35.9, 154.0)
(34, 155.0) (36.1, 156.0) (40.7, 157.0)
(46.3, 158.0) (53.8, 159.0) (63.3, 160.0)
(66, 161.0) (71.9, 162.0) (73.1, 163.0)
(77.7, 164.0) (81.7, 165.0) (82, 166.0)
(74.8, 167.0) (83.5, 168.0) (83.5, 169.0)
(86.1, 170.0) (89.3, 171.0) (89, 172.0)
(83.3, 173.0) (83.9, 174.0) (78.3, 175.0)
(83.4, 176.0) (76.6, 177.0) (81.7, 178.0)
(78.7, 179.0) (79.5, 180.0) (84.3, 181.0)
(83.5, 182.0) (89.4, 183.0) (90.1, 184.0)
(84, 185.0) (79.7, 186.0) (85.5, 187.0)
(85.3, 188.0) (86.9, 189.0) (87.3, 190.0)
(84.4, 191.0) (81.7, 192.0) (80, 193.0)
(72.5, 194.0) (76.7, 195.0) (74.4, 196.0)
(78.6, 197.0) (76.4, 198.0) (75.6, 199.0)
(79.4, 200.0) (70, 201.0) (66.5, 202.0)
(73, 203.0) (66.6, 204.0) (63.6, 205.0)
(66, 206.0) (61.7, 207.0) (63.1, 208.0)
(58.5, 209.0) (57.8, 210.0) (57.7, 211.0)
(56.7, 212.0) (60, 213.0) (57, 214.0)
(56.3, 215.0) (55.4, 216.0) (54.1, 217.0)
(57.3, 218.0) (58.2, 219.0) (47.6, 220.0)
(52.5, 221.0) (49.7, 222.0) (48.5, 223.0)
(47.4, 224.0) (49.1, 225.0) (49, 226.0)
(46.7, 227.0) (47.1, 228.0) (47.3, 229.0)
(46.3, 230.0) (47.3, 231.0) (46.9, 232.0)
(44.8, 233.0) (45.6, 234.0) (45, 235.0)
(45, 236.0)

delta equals 1.18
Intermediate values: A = 371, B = 436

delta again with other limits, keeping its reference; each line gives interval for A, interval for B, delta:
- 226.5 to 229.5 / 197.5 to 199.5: 0.21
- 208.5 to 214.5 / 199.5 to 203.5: 0.64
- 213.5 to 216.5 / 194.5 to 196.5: 0.68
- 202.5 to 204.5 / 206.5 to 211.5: 2.91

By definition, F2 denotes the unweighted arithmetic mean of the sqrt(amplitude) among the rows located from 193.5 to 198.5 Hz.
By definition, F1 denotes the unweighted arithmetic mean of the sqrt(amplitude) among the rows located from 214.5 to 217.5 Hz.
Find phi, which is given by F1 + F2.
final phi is 16.1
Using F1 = 7.43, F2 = 8.7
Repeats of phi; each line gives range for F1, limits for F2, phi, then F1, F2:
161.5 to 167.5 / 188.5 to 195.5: 17.8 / 8.76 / 9.0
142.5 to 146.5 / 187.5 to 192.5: 18.0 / 8.75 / 9.2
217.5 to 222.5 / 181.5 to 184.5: 16.6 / 7.28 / 9.4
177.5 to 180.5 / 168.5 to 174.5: 18.2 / 8.94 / 9.3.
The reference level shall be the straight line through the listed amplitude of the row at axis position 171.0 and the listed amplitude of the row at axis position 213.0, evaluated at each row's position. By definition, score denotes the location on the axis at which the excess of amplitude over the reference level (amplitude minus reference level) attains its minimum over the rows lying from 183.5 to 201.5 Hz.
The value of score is 194.0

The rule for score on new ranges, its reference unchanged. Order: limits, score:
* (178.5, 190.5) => 179.0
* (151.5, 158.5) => 153.0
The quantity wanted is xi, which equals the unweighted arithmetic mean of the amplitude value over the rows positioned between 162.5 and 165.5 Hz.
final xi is 77.5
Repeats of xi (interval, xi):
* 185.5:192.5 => 84.4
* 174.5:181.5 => 80.4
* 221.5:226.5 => 48.7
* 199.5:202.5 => 72.0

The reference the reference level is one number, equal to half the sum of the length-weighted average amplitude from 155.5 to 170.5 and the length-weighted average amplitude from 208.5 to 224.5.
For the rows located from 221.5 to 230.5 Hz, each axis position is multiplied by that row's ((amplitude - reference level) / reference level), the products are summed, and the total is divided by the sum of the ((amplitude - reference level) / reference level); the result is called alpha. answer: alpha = 226.2 Hz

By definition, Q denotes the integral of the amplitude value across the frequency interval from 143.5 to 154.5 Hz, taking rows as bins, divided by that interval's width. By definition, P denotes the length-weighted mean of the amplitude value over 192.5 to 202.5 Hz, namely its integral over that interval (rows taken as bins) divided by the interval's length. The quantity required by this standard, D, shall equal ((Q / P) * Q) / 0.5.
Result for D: 91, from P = 75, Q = 58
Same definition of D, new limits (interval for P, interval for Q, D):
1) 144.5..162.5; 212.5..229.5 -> 100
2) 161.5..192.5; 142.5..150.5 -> 116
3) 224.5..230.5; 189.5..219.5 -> 192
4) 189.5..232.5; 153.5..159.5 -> 55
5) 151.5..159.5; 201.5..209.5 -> 206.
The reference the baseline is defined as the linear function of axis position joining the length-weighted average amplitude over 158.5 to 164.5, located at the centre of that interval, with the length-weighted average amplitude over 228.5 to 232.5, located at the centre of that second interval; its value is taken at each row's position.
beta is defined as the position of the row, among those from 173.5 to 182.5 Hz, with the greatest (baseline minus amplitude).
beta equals 177.0 Hz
